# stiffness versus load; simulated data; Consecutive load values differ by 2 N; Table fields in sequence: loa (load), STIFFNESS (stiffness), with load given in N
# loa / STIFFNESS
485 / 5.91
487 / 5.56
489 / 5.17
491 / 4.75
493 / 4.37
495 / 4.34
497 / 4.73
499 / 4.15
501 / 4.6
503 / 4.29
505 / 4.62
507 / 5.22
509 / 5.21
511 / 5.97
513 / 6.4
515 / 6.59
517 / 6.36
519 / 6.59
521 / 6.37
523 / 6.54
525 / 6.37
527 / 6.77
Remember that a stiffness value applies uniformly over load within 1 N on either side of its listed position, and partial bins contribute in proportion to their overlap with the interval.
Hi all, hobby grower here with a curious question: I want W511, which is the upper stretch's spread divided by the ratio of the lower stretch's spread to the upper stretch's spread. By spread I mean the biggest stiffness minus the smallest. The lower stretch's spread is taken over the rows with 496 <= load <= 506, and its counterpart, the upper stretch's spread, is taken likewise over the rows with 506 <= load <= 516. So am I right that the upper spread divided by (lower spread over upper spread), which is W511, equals 3.3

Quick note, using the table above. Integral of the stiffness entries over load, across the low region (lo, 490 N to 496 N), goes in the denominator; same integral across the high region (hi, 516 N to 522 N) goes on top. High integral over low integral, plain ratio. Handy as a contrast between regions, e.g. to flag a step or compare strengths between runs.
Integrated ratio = 1.44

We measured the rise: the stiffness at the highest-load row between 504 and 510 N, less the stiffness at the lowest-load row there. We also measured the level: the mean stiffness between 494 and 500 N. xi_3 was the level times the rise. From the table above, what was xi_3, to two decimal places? 2.60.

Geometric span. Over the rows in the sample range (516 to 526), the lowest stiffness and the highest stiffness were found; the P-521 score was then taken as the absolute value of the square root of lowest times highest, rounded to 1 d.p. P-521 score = 6.5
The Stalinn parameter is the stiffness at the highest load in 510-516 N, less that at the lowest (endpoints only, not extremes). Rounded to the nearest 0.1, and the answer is 0.6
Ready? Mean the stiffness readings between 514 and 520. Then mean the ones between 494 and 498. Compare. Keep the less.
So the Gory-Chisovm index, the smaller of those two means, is 4.5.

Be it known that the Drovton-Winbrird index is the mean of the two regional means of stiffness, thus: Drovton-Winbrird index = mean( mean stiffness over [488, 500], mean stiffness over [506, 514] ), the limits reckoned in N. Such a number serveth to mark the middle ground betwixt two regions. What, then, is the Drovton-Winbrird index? 5.14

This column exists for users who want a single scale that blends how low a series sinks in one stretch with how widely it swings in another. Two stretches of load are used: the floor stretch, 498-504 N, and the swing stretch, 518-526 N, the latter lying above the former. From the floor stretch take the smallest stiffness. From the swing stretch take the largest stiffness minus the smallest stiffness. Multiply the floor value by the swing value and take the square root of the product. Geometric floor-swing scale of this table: 1.0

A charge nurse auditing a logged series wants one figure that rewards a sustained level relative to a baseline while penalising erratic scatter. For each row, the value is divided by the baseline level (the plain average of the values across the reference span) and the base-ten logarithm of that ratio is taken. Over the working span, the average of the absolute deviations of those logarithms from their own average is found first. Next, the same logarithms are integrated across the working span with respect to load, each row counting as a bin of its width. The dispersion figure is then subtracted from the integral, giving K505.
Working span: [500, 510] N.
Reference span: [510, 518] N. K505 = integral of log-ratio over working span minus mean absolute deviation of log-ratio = -1.3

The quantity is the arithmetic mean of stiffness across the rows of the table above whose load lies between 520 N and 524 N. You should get 6.5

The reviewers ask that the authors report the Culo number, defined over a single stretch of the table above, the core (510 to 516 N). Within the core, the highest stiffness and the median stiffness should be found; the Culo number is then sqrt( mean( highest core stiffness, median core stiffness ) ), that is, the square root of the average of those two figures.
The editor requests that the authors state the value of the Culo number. 2.55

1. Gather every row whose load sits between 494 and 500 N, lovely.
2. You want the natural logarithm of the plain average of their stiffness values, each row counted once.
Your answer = 1.48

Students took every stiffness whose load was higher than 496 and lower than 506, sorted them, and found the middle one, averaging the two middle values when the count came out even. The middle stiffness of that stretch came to 4.6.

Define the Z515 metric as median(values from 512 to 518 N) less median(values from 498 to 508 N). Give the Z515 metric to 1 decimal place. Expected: 1.8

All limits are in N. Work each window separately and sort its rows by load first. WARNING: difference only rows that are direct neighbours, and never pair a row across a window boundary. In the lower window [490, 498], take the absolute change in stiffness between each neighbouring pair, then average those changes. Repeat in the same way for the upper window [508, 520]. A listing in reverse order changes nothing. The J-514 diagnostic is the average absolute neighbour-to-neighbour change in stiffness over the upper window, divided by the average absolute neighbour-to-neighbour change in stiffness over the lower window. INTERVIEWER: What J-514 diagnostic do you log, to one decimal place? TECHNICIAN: 1.4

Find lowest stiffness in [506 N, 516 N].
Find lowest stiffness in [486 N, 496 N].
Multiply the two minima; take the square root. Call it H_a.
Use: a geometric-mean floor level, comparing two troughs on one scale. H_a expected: 4.8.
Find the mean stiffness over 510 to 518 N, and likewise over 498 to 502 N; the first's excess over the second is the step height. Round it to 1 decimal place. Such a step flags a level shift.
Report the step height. 2.0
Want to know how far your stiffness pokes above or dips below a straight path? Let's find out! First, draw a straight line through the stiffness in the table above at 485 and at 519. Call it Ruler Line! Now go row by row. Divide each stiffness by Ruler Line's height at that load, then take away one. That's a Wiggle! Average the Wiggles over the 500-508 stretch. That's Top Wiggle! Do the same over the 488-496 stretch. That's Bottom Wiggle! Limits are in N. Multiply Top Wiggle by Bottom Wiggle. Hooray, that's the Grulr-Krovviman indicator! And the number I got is 0.059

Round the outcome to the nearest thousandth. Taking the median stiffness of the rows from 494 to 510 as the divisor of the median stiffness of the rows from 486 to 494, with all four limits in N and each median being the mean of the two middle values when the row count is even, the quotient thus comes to 1.076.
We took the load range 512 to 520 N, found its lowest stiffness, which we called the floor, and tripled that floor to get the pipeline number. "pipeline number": 19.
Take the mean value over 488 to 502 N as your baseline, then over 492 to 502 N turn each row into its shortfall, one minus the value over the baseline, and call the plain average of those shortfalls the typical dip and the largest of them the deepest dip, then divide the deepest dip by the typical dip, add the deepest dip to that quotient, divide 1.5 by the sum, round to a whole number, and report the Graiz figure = 0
